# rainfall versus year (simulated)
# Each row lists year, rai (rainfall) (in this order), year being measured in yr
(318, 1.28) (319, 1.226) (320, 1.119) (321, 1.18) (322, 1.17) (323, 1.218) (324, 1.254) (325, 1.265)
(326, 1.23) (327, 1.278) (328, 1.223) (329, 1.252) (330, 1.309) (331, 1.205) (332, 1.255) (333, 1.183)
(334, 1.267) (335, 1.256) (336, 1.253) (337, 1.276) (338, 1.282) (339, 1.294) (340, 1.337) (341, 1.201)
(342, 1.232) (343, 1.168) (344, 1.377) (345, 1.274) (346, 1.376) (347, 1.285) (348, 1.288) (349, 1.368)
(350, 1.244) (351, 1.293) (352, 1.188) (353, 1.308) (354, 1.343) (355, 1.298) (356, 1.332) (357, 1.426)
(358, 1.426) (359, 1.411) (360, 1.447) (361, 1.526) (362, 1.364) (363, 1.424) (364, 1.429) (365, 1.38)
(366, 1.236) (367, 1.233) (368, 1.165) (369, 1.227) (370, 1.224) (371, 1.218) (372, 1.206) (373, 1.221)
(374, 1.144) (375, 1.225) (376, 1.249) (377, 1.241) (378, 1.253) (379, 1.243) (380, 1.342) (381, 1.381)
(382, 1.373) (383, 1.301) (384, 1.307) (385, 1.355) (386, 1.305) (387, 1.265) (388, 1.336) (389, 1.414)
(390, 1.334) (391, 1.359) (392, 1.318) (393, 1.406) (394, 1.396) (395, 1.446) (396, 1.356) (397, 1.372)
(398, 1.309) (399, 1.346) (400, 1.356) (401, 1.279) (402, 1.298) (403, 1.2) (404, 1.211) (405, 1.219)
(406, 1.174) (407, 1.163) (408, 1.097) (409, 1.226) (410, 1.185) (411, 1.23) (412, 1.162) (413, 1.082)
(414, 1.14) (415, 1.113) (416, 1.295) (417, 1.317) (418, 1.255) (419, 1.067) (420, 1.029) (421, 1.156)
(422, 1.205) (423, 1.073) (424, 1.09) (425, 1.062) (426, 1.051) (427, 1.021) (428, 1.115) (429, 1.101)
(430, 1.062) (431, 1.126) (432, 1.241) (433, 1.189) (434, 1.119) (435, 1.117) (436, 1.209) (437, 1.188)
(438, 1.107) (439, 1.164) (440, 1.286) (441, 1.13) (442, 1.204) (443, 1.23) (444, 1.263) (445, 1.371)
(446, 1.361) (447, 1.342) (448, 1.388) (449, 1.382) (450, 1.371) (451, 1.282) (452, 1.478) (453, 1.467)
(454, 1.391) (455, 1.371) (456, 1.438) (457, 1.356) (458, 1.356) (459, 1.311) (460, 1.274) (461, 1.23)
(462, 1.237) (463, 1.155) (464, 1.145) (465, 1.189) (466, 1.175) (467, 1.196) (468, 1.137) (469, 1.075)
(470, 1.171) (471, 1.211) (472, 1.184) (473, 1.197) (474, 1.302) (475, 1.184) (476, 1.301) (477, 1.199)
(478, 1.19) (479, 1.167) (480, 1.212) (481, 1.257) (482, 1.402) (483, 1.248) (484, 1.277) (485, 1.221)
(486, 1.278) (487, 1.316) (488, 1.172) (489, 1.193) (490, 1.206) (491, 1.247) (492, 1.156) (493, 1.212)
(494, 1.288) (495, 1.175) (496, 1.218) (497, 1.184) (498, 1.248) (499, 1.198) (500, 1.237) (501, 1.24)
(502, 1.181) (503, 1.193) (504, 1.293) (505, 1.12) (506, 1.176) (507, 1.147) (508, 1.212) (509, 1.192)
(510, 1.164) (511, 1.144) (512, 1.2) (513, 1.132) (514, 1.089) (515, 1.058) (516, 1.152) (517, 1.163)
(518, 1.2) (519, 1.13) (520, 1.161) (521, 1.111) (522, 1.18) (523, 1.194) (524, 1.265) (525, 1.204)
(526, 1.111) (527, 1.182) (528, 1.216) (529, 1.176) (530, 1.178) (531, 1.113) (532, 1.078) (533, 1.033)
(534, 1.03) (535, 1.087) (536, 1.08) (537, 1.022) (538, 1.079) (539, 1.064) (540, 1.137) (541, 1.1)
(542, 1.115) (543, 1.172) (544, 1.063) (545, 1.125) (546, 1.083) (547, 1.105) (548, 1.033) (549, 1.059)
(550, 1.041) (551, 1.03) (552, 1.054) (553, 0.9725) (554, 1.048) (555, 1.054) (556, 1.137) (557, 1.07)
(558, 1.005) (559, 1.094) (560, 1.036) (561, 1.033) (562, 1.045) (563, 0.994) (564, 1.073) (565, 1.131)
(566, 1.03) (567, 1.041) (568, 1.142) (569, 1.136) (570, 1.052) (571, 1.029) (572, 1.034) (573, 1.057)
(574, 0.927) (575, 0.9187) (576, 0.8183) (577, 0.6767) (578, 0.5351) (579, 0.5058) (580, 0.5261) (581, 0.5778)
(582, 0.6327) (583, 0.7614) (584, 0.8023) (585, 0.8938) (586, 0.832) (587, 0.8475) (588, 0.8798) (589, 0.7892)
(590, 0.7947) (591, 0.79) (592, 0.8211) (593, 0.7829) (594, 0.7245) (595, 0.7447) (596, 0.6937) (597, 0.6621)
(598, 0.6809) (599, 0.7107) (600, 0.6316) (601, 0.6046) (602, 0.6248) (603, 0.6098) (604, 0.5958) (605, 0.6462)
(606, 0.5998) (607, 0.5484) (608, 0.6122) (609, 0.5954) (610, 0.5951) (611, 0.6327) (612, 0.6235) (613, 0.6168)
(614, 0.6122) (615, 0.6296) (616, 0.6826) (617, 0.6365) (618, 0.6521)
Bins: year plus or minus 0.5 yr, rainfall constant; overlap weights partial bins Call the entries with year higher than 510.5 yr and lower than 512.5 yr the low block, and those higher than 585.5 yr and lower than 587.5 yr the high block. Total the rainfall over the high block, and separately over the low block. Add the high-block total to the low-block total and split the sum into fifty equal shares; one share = 0.080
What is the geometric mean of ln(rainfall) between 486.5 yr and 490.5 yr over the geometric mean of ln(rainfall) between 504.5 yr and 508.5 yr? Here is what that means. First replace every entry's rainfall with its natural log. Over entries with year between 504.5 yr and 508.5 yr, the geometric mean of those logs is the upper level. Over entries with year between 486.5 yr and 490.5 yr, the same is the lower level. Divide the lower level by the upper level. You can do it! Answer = 1.3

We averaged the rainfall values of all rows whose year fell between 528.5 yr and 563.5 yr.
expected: 1.07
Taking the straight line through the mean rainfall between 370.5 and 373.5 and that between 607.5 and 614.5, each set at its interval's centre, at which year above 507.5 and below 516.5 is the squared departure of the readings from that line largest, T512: 508 yr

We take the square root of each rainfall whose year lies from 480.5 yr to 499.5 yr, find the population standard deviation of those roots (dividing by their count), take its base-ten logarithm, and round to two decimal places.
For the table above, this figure -1.59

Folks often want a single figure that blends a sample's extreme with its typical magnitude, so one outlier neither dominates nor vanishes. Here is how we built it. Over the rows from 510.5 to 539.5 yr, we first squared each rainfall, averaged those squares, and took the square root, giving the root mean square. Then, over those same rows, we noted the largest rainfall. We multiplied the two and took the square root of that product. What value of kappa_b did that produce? 1.20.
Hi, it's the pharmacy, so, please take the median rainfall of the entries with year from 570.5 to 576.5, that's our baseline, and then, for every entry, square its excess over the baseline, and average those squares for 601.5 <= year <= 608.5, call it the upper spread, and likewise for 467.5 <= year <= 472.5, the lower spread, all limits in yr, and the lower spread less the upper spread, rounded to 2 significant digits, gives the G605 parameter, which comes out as -0.11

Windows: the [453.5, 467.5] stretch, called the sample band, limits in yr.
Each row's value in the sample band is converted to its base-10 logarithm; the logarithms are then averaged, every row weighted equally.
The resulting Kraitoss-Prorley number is 0.10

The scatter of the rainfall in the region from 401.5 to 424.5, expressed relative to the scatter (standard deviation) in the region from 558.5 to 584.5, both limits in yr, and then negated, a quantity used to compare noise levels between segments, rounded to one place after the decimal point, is -0.4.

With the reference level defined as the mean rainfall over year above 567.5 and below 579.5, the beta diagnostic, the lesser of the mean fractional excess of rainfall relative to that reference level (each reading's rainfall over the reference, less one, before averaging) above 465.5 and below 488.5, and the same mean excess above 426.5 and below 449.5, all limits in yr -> 0.34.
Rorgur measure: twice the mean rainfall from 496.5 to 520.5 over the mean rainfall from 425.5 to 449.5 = 2.0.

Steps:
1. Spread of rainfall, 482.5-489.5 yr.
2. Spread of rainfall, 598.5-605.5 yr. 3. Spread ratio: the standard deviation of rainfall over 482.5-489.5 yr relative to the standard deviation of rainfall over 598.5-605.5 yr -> 1.3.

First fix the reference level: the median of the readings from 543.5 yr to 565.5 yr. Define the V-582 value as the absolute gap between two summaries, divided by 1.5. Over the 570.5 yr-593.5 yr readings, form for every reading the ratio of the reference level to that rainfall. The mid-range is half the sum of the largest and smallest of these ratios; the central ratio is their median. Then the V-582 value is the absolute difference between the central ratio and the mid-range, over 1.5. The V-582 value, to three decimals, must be 0.151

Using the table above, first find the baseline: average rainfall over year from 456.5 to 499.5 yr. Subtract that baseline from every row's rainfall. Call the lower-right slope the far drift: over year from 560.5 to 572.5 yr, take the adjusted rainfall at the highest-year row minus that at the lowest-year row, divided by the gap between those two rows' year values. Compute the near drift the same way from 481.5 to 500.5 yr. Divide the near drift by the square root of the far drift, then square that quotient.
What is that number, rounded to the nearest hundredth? 0.92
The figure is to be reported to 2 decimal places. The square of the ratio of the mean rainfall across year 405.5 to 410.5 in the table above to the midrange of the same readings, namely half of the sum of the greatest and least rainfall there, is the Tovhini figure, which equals 1.01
